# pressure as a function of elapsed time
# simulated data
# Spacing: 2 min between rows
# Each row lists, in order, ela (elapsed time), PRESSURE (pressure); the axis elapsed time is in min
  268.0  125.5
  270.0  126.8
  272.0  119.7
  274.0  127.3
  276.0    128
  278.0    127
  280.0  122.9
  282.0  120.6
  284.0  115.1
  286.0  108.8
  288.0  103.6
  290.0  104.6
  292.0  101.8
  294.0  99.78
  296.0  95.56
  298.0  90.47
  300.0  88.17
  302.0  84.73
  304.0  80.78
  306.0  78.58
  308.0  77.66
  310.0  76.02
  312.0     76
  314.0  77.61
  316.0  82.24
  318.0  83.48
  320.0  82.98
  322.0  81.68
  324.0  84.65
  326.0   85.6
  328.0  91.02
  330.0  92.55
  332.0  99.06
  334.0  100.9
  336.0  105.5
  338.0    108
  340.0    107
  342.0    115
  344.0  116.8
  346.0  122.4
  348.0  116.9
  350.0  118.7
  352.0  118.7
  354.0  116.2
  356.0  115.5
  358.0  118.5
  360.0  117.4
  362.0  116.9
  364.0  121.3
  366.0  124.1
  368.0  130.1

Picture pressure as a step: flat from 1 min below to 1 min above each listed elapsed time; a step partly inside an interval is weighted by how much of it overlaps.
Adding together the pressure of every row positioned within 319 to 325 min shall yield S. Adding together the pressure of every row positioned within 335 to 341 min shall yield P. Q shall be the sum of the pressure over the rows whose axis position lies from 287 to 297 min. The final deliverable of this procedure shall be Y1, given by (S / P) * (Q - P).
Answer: 144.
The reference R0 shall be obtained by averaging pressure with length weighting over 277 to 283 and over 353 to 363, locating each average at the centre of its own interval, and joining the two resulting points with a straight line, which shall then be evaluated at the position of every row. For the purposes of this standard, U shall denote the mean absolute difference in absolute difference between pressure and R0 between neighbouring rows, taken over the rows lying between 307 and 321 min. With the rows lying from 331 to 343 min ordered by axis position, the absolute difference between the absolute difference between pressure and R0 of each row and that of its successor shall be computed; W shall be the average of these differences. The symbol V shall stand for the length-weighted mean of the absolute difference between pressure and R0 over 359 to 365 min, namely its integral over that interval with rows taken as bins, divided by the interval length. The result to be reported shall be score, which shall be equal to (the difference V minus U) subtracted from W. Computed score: 3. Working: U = 1.7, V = 2.0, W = 3.7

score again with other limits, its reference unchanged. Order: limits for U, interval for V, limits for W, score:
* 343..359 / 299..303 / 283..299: -30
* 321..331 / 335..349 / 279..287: 1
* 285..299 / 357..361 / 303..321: 4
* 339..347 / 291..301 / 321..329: -19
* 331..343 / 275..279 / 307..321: 2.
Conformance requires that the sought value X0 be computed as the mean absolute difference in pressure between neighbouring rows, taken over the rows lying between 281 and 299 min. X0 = 4.0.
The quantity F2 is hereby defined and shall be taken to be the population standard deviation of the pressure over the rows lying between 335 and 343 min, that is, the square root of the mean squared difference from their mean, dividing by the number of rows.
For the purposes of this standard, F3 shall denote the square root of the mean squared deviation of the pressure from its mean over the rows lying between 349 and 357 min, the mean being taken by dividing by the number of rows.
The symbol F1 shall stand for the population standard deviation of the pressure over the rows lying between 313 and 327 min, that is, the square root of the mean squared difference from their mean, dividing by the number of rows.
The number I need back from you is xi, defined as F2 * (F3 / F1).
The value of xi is 2.2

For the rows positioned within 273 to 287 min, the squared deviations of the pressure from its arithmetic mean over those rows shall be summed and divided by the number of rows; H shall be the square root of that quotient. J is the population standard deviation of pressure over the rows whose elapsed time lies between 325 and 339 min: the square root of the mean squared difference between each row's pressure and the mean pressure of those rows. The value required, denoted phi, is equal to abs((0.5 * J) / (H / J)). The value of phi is 4.2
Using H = 6.7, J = 7.5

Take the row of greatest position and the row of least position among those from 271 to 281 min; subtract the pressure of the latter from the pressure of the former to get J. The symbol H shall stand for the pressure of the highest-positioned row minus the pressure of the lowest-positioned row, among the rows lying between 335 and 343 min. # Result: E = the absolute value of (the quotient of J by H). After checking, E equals 0.34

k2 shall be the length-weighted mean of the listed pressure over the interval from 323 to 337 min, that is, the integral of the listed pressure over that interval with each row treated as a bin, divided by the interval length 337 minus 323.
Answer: 94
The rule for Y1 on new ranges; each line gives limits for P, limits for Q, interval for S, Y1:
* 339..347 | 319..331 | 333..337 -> 26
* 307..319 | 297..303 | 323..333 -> -201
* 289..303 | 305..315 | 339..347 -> -194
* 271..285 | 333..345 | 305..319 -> -133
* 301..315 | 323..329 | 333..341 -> -222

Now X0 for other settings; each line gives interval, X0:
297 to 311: 2.4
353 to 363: 1.3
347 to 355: 1.4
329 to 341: 3.3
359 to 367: 2.6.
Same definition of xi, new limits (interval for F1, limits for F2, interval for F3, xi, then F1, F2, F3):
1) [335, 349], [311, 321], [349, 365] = 0.9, 5.8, 3.1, 1.7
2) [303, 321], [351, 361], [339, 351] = 2.1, 2.8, 1.3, 4.7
